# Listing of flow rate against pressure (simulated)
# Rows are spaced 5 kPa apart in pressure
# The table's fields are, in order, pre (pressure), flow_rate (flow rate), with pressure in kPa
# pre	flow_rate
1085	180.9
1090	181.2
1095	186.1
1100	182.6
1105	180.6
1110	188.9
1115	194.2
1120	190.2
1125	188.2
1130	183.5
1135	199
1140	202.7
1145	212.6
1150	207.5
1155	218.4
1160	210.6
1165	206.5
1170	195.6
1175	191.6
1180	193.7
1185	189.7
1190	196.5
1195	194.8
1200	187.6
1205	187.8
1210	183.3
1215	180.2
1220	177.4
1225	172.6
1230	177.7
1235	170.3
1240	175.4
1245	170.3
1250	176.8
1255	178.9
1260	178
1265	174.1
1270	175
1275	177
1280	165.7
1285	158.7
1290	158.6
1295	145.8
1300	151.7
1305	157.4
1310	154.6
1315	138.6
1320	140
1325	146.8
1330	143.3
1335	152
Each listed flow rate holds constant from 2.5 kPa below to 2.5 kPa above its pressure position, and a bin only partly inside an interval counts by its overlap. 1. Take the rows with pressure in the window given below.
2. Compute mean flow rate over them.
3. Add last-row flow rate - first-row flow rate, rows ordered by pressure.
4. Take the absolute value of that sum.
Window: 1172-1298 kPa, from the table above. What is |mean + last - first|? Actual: 132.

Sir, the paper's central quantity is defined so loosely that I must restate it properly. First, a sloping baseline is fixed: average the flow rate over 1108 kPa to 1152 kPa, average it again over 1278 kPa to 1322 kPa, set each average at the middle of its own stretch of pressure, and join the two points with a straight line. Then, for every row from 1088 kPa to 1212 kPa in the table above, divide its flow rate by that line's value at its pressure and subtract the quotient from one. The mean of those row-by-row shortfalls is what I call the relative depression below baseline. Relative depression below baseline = -0.02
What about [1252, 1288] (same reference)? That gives -0.08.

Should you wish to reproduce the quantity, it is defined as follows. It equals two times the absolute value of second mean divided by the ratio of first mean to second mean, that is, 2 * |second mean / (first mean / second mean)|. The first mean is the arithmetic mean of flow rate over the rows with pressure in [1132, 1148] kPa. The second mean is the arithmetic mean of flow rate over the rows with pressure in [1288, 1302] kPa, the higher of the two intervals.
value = 226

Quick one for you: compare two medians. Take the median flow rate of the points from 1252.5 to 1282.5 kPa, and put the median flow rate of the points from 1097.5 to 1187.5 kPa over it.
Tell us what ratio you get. 1.10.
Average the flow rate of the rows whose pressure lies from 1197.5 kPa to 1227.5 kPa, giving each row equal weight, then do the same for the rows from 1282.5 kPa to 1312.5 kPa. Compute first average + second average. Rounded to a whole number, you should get 336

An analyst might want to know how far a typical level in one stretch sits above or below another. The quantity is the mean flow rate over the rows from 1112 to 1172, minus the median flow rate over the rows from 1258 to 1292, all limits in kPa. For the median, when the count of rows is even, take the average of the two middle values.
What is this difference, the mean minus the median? 26.6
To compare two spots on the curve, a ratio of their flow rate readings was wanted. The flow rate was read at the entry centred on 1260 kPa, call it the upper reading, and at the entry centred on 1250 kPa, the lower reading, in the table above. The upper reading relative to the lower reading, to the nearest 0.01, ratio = 1.01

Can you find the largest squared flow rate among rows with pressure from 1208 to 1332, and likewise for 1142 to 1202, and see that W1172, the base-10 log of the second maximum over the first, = 0.15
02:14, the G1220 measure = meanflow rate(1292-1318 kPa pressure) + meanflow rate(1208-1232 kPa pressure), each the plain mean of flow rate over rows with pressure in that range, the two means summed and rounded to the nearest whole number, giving 328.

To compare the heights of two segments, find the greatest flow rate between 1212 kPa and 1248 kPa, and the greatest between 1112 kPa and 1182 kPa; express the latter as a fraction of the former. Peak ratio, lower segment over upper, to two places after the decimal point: 1.21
